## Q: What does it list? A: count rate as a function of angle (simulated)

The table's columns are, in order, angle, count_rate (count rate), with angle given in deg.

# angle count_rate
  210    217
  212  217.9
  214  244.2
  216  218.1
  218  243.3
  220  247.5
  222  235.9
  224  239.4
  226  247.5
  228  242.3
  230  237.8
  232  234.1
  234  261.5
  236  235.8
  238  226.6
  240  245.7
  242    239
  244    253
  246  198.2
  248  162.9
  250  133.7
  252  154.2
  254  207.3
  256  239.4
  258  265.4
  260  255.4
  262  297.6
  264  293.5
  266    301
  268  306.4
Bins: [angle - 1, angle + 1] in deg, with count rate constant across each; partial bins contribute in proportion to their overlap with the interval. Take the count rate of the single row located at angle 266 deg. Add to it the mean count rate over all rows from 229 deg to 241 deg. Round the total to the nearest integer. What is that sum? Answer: 541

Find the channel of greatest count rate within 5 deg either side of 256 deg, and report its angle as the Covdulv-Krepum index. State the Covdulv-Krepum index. 258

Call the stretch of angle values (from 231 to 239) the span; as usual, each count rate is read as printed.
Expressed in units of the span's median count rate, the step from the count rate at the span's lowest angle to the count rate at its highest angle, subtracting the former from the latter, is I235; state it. -0.032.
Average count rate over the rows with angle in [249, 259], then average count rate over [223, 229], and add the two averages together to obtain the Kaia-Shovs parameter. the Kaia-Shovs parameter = 443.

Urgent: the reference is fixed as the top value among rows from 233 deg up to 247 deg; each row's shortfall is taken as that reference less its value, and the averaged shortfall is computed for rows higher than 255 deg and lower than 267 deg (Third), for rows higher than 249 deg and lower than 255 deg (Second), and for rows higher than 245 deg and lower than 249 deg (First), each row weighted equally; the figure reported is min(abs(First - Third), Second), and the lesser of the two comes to 95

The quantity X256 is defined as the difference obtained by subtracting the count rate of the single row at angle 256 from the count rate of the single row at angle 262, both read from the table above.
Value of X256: 58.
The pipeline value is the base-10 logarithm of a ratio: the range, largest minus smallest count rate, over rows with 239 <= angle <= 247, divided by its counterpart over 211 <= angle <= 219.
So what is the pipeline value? 0.32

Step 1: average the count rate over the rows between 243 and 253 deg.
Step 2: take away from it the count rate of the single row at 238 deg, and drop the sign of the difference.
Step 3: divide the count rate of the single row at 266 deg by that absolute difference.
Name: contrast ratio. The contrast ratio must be 6.5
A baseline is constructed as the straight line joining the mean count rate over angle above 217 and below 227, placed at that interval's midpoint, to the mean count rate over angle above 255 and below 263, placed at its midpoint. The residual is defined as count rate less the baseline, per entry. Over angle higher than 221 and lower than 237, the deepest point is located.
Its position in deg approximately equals 236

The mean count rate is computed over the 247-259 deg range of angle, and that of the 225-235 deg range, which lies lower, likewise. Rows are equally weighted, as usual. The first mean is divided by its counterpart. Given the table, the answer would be 0.79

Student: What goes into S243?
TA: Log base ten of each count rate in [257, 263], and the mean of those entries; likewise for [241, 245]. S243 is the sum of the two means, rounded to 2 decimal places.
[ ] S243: 4.83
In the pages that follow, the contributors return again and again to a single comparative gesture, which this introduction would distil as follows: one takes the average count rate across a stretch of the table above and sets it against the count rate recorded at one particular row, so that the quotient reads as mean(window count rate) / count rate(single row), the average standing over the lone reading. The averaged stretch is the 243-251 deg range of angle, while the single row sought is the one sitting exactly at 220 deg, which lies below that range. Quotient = 0.76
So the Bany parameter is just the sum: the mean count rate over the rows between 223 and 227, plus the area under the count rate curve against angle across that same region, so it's 1217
